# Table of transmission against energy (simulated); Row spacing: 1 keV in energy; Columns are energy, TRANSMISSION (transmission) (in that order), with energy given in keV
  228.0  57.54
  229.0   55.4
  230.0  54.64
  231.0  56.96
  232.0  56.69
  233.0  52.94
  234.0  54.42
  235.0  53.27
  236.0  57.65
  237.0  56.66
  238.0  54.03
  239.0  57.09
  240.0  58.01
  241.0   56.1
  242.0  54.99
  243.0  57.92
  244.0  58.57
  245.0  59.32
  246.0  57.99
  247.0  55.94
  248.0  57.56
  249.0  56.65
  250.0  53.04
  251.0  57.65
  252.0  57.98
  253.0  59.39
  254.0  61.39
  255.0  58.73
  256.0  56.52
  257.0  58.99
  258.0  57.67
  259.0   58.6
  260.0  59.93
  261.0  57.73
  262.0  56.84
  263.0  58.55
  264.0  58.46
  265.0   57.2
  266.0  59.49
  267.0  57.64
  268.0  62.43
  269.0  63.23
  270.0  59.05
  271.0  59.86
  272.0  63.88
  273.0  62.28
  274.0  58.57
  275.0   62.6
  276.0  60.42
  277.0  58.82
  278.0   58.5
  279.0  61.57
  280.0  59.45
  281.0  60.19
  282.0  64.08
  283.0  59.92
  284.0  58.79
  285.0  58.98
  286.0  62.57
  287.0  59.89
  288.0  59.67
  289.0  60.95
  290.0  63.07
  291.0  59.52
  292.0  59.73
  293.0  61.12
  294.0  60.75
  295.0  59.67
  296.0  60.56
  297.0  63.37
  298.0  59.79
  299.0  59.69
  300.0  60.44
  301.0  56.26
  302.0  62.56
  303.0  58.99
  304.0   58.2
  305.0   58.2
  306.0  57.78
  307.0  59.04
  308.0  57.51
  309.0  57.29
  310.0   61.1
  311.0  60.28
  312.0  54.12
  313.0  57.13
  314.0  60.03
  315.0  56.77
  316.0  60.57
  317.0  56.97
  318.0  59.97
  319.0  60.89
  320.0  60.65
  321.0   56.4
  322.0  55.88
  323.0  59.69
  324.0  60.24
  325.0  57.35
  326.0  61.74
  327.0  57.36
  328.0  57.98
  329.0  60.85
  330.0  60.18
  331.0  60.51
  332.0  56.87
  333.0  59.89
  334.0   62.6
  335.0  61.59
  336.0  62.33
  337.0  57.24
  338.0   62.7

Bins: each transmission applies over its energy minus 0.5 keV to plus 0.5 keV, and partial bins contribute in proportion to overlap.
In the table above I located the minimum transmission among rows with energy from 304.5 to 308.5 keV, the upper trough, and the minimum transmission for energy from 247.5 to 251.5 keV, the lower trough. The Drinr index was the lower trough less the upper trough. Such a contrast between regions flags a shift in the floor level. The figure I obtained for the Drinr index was -4.5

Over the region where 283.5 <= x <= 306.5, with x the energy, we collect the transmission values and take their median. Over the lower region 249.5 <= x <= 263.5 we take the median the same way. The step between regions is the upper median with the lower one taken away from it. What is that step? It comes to 1.5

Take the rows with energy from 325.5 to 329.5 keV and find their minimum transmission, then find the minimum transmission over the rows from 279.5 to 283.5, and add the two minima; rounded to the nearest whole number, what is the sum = 117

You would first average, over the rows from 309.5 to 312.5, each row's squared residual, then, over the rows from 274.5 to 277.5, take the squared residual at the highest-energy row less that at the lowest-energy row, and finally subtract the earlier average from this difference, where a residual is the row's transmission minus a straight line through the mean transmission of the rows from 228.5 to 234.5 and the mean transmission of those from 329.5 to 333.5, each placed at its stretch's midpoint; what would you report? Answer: -38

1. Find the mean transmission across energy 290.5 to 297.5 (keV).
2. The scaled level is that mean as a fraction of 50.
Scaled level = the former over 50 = 1.213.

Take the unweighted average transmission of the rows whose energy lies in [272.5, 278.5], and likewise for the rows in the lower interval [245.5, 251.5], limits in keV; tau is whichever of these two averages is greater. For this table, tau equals 60.2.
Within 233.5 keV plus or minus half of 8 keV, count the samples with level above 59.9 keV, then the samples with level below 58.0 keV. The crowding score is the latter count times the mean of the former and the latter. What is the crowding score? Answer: 32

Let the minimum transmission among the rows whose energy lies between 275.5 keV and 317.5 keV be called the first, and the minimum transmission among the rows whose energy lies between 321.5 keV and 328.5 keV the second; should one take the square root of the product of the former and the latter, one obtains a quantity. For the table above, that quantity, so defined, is 55.0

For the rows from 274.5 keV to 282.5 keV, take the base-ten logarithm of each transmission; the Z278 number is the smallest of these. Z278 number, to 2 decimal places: 1.77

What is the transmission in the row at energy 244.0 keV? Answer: 58.57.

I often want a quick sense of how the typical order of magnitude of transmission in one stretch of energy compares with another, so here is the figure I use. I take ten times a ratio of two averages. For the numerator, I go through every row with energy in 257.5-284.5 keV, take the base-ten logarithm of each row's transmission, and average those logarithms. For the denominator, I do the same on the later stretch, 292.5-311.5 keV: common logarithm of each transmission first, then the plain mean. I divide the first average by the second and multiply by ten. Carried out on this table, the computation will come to 10.0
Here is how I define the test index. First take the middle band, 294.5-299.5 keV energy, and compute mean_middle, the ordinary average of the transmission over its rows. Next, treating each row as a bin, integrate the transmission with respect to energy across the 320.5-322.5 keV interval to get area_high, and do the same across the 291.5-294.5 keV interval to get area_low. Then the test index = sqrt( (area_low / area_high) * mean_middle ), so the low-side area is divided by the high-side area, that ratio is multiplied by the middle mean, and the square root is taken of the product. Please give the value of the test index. 10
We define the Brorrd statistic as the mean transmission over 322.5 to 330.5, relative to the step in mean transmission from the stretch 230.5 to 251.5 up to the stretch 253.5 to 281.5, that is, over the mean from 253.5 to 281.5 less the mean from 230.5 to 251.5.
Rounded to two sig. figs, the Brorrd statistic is 18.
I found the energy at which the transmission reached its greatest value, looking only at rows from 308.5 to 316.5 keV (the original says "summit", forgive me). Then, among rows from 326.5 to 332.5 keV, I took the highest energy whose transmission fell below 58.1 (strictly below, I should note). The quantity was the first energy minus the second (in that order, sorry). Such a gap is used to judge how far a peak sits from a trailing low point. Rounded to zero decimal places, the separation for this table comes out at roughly -22 keV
